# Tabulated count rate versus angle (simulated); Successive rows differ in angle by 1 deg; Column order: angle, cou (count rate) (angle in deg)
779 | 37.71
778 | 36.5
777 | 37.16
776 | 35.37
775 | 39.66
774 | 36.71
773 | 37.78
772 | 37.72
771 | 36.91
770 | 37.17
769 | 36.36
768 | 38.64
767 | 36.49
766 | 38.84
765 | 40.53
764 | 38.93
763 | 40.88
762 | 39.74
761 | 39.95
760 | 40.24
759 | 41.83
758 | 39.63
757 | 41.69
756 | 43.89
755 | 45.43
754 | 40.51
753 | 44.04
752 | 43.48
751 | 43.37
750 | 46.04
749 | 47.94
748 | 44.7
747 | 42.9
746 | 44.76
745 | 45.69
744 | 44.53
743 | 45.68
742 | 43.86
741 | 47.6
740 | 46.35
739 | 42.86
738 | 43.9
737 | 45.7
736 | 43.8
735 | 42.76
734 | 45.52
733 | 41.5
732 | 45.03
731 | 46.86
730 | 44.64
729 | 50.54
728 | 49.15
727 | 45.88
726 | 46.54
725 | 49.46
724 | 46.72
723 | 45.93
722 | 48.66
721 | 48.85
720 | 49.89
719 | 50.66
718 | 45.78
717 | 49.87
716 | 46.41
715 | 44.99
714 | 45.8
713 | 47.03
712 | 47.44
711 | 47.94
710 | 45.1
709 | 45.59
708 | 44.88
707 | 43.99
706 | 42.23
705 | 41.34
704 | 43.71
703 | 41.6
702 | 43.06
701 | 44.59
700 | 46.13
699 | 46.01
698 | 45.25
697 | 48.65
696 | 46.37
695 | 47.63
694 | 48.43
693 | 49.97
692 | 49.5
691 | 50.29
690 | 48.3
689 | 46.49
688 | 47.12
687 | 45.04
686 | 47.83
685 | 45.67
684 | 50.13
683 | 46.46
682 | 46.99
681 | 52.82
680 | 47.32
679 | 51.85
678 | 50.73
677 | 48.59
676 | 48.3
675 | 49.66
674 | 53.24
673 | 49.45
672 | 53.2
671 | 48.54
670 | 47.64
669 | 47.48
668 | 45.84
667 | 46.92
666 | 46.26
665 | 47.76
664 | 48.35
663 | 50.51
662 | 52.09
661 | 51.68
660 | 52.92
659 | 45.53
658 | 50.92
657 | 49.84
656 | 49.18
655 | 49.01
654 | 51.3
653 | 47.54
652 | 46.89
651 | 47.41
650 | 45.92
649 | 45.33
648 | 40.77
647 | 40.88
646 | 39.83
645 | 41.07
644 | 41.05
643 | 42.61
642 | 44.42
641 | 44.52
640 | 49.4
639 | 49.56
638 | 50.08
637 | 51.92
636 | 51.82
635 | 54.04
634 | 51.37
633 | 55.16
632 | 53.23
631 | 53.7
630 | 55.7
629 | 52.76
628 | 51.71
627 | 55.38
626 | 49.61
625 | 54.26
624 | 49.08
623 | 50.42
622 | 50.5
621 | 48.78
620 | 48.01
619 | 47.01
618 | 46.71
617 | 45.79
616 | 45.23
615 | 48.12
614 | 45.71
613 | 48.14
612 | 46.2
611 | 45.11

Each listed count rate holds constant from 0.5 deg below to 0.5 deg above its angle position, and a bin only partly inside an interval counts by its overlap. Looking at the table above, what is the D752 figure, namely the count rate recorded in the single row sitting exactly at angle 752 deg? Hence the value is 43.48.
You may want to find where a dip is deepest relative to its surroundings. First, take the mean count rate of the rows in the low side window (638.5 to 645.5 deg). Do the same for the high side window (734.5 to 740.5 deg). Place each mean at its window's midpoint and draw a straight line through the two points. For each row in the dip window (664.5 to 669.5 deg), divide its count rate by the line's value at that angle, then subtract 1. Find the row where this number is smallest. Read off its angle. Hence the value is 668 deg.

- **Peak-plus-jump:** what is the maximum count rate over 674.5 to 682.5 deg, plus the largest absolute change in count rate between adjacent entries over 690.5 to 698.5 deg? 56.2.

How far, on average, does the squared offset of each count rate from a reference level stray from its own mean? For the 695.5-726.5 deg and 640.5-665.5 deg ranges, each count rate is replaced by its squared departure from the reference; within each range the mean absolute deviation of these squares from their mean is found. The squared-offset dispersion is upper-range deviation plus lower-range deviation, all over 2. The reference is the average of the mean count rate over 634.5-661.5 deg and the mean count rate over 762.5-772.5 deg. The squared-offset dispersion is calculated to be 20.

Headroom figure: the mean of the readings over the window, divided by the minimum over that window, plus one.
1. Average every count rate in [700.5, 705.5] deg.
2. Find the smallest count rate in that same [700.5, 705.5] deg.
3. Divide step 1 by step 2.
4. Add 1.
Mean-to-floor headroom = 2.04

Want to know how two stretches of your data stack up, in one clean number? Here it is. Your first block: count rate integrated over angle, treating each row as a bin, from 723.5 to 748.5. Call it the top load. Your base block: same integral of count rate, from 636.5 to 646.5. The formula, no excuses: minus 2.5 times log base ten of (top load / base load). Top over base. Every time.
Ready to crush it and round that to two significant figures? -1.0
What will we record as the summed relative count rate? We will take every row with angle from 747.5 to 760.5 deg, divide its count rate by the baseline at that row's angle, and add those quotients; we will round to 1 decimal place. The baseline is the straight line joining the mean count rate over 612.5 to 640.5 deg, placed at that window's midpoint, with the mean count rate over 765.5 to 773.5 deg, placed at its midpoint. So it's 14.5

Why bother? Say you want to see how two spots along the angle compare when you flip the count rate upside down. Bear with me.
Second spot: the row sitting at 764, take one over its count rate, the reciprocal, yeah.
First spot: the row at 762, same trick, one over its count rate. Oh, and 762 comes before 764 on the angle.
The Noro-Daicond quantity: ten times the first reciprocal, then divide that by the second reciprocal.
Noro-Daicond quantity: 9.8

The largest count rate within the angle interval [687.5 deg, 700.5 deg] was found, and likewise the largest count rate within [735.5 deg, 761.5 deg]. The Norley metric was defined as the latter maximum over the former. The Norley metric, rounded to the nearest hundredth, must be 0.95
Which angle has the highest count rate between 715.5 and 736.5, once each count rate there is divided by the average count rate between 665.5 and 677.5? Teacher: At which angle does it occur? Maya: 719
